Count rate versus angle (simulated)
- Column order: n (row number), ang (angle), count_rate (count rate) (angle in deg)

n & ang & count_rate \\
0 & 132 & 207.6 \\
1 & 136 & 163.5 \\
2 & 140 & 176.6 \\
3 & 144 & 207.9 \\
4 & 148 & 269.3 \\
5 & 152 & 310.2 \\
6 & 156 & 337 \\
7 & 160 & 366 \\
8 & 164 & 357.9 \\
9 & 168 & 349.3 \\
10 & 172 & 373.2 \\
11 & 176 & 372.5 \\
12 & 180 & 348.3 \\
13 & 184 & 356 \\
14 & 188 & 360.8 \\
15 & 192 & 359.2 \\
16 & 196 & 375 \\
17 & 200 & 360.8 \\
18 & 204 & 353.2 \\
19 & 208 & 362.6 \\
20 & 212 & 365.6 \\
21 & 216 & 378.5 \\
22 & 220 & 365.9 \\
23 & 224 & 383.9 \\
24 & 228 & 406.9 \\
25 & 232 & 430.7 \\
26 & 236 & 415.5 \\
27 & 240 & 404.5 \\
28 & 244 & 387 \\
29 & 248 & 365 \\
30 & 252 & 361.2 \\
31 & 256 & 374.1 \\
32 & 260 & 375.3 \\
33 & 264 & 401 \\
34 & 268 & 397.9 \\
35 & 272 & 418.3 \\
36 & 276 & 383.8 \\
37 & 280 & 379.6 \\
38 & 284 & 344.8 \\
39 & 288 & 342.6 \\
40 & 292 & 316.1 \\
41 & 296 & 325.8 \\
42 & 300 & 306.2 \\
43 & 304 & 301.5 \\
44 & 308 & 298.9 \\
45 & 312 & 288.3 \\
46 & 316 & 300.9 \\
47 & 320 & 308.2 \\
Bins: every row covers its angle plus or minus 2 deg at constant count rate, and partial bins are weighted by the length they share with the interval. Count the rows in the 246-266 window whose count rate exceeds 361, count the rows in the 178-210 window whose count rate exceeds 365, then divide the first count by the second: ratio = 5.0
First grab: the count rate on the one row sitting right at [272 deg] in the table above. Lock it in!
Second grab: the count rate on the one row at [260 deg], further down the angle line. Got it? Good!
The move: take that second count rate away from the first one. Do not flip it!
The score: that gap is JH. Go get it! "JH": 43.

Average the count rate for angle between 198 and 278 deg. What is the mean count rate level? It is 385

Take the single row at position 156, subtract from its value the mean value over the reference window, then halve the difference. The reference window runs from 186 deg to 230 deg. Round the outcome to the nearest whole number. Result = -17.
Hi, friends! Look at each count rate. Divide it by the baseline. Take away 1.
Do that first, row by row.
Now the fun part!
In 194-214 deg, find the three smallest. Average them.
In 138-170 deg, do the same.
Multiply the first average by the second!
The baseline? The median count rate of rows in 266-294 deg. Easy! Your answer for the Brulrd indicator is 0.023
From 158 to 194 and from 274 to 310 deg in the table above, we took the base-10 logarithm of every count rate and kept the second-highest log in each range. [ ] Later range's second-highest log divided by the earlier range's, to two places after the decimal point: 1.00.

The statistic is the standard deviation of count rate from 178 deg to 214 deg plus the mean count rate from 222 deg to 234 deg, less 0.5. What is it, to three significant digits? 414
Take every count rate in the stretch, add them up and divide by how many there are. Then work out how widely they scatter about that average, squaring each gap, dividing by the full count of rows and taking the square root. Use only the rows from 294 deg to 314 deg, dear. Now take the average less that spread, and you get 292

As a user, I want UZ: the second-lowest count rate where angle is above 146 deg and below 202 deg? 310.2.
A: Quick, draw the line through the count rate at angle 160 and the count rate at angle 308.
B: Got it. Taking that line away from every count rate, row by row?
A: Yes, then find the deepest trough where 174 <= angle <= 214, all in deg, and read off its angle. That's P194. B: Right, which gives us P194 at 180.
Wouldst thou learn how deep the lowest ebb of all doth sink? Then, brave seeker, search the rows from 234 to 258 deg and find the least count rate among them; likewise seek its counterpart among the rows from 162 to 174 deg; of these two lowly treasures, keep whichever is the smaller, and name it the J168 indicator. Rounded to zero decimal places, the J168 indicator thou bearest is 349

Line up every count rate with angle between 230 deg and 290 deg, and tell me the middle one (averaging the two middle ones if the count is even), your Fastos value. 384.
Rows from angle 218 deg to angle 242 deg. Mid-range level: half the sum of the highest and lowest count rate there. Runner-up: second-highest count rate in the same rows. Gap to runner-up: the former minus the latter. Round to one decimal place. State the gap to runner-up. -17.2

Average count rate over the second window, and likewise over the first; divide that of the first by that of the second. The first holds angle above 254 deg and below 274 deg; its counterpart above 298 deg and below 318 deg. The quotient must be 1.3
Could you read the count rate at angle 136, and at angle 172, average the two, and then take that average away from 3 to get -265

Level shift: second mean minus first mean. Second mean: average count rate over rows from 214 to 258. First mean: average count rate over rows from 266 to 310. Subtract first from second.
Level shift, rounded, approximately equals 42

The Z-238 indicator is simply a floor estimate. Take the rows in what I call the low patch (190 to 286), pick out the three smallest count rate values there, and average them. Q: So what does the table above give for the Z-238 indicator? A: 352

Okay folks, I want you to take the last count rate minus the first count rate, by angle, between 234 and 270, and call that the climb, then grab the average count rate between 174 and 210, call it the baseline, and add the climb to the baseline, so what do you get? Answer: 343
